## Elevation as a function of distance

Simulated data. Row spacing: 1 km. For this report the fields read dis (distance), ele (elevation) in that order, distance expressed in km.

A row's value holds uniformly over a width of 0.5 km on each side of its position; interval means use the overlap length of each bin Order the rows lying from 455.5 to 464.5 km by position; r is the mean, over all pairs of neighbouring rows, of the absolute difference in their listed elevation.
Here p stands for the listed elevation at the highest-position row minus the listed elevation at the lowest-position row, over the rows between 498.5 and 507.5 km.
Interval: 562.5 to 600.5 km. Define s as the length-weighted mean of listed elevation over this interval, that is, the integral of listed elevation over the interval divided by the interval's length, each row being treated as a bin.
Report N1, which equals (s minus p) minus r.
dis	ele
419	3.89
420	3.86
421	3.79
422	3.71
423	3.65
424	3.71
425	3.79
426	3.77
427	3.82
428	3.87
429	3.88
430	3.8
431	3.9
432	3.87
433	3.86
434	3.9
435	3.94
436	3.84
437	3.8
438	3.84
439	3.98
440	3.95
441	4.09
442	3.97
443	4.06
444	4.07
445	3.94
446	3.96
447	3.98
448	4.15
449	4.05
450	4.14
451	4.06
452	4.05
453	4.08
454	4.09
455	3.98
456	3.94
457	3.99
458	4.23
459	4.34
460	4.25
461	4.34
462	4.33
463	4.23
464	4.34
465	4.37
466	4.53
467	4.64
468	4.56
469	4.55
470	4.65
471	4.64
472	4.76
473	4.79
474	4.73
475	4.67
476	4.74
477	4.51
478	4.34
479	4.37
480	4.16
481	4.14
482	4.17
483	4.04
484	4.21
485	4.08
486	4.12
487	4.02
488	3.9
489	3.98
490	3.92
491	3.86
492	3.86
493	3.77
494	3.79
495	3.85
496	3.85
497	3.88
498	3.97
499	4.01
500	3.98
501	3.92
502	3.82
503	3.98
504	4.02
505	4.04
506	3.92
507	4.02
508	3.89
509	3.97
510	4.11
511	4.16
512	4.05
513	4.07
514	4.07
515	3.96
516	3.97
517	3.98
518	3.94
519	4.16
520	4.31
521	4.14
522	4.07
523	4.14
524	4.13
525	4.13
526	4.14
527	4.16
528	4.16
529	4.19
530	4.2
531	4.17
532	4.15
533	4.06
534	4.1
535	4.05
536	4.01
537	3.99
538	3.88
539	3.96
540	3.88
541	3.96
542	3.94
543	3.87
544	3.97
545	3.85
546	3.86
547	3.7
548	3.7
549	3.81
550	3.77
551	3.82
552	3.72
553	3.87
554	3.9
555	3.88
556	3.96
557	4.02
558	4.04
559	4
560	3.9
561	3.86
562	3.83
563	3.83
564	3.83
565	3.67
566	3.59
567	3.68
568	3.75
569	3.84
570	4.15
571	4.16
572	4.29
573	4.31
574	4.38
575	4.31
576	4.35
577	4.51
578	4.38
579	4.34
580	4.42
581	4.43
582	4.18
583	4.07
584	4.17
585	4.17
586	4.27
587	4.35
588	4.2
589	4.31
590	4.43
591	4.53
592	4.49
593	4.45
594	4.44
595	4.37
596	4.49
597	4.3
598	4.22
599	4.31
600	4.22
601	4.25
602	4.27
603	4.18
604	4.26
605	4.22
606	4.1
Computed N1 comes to 4.1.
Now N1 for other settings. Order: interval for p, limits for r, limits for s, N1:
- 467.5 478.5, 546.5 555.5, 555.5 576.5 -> 4.1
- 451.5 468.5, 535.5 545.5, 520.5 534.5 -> 3.6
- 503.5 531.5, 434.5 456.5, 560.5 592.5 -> 3.9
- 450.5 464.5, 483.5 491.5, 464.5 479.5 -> 4.2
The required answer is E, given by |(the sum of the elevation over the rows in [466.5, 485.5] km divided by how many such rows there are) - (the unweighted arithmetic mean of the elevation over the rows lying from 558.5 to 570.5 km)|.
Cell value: 0.63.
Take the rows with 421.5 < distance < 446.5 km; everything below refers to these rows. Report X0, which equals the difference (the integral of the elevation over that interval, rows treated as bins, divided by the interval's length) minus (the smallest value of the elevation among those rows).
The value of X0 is 0.229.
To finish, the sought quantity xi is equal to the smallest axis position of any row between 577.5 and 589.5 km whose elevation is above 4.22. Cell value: 578 km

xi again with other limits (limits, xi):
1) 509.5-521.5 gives 520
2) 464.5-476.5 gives 465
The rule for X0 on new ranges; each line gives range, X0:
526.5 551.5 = 0.268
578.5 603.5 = 0.244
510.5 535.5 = 0.166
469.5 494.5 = 0.479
